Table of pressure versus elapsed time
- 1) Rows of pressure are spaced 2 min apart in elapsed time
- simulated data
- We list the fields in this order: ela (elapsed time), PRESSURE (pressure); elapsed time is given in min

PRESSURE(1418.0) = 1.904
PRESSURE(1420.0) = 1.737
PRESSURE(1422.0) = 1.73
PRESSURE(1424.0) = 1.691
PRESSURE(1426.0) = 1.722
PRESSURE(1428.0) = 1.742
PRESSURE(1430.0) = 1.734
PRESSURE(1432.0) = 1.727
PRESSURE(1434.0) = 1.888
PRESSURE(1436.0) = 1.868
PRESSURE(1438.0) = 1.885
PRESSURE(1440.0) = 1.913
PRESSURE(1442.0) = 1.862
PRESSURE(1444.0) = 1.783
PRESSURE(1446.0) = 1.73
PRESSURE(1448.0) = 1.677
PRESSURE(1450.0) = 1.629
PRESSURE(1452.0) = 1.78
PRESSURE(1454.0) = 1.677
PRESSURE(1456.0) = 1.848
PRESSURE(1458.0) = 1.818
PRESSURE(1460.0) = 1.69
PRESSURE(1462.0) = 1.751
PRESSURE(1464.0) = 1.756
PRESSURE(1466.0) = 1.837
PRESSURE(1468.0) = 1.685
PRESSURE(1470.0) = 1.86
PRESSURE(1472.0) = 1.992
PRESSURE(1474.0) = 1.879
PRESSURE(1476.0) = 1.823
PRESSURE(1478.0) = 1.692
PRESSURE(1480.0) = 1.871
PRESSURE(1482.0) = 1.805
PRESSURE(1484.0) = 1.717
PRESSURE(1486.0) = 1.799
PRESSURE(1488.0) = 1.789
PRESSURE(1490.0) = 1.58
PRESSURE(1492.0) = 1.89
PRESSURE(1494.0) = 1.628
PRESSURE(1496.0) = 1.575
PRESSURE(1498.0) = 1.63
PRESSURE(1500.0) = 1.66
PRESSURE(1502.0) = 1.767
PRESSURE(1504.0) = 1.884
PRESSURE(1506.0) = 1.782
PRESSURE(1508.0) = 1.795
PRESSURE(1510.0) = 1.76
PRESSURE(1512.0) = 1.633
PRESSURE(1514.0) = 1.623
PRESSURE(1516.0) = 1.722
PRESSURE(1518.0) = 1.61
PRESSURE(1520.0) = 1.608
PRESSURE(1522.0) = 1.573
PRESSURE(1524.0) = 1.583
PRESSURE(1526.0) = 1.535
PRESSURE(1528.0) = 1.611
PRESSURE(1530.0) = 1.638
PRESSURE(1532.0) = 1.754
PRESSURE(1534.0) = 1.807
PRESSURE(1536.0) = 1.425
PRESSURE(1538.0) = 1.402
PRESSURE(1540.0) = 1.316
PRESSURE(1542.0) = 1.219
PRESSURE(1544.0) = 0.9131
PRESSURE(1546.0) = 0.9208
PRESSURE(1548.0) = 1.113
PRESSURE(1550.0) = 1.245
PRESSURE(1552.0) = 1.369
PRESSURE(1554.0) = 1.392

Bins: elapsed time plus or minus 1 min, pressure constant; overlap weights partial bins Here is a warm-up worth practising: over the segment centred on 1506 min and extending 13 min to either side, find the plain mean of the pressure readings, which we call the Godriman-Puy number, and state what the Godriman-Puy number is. 1.698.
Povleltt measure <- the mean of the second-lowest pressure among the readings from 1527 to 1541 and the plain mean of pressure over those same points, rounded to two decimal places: 1.48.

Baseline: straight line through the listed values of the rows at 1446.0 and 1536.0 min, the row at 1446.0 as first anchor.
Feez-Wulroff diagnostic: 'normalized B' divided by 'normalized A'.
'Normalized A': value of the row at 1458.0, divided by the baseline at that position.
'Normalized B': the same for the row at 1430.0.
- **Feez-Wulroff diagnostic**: 0.90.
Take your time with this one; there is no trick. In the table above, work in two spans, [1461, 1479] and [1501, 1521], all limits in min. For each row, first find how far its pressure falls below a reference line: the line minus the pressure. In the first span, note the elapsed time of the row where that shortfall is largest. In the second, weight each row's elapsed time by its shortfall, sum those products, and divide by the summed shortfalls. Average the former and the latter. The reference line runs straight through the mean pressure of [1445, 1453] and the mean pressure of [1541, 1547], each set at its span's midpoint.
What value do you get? 1489.3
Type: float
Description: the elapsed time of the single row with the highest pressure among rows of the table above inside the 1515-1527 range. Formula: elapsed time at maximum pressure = 1516.0 min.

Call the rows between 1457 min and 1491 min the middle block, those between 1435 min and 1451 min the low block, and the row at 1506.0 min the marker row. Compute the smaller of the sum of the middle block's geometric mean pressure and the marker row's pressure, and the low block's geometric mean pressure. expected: 1.79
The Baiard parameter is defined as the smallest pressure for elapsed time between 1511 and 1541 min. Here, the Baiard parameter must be 1.316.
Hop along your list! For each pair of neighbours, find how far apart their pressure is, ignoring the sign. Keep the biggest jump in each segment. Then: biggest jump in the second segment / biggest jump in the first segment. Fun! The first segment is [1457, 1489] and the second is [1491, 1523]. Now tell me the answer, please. 1.5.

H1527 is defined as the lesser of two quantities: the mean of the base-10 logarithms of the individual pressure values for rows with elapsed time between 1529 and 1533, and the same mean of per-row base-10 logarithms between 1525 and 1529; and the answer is 0.20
